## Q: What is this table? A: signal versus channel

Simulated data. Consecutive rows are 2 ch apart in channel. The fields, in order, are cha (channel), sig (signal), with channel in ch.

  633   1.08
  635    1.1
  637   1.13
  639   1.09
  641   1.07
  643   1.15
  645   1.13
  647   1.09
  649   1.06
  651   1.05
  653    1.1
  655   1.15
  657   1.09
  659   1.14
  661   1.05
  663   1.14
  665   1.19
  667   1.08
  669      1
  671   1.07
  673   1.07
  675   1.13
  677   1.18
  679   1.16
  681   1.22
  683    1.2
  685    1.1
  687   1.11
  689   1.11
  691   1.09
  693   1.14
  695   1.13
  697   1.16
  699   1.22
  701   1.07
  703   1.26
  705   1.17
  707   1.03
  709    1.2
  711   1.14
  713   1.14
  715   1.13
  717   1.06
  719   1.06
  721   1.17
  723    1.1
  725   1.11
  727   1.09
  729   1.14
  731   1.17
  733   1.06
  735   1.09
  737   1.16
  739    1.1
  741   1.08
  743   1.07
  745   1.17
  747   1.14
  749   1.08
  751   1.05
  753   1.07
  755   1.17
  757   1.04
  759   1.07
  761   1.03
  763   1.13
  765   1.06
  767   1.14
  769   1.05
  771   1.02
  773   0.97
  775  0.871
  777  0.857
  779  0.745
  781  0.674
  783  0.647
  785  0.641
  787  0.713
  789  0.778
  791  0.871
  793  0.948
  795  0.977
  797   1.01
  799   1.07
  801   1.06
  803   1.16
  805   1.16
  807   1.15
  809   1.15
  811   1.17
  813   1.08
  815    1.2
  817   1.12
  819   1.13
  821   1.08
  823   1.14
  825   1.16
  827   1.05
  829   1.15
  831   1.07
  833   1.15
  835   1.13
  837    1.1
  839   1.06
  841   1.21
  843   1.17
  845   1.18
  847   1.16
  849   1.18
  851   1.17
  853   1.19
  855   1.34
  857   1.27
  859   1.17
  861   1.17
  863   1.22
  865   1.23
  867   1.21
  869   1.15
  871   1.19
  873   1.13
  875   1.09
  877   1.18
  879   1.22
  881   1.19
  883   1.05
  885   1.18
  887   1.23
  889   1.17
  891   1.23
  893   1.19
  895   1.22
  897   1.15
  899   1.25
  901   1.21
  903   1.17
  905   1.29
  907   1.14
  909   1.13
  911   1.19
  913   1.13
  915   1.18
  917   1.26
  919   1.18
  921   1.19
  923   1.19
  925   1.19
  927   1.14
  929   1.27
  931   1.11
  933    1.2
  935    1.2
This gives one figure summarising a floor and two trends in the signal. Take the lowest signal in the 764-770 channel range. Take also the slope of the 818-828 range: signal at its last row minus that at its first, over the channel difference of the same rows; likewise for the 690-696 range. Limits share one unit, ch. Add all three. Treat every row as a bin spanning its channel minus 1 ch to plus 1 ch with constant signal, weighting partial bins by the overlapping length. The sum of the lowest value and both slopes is 1.05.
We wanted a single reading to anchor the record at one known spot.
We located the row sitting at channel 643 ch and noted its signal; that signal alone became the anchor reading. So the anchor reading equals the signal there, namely 1.15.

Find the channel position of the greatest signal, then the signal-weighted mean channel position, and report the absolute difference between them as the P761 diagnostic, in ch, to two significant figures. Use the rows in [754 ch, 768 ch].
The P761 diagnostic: 6.0 ch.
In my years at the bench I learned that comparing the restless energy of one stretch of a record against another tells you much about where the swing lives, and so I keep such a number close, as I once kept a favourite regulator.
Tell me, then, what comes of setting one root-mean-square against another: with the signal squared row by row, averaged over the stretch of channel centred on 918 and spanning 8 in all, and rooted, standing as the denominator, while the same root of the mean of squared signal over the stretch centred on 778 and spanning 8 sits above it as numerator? 0.66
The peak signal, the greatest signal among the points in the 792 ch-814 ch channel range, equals 1.17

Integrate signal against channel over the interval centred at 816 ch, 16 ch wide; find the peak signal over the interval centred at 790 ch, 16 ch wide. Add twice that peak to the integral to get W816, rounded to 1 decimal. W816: 20.2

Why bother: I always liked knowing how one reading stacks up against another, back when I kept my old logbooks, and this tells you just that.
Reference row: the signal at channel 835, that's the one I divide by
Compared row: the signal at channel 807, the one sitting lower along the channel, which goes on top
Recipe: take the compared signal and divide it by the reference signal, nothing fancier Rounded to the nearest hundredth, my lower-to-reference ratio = 1.02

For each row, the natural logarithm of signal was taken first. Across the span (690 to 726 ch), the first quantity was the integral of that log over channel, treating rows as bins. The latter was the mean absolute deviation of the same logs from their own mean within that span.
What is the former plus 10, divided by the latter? 359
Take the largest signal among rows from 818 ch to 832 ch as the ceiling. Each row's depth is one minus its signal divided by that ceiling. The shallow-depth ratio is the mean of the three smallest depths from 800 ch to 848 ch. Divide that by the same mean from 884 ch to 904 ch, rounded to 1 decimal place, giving 0.5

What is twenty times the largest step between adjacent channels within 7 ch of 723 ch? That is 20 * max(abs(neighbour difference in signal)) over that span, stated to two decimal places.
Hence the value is 2.20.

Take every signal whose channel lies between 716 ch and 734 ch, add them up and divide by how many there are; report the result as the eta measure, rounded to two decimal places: 1.11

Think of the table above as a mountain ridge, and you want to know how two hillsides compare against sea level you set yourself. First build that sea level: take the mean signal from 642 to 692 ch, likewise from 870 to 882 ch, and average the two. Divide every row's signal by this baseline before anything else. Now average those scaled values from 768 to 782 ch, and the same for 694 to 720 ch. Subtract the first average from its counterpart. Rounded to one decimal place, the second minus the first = 0.2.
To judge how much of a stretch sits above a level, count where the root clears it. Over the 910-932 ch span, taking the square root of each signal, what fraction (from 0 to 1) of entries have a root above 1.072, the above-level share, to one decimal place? 0.7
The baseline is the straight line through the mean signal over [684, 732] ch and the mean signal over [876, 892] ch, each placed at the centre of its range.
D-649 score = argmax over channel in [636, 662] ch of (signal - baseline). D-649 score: 643 ch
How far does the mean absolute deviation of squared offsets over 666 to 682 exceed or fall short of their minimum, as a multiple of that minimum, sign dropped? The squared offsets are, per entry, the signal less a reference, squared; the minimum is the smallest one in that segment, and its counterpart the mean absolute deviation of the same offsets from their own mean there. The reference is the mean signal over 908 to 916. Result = 834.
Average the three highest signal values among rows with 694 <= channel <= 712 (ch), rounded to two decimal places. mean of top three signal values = 1.23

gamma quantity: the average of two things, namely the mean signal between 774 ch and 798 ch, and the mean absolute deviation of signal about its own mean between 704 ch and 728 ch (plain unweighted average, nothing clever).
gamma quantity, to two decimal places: 0.43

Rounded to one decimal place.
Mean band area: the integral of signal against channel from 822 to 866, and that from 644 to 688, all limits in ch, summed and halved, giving 50.2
